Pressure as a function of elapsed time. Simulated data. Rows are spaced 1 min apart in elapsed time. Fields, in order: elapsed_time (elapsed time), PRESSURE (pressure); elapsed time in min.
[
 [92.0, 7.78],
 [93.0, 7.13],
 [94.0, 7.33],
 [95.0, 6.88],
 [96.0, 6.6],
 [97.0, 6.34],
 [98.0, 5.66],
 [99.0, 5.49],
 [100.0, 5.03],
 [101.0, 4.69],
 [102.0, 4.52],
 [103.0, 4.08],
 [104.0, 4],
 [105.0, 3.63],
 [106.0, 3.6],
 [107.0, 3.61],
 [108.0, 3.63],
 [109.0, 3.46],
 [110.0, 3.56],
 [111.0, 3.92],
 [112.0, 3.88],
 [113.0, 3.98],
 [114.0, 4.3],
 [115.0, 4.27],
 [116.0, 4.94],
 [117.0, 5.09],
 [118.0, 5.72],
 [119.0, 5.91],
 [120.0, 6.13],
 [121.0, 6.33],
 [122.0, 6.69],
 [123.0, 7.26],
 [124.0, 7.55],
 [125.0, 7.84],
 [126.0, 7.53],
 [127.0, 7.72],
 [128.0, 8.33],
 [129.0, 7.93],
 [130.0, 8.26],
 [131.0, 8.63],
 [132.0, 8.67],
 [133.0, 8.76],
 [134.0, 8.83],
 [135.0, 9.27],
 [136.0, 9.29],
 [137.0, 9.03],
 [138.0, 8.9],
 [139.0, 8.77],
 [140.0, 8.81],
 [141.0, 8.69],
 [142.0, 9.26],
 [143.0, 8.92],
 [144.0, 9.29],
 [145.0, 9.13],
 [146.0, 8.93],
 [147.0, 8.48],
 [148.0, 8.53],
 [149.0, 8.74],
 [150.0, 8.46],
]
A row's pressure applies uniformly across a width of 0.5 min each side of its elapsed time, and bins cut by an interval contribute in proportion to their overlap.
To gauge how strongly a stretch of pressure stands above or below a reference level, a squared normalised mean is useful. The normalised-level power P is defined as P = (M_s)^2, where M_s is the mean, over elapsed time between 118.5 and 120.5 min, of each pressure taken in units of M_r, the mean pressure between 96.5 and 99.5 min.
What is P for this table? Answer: 1.1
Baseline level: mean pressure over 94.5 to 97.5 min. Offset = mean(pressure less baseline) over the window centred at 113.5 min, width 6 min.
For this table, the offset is -2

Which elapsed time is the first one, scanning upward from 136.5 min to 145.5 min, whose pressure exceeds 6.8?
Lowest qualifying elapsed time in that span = 137.0 min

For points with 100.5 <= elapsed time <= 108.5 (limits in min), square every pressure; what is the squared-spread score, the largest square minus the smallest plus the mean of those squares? 25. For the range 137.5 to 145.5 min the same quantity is 91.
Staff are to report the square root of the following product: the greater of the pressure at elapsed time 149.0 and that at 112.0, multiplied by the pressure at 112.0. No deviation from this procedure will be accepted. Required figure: 5.8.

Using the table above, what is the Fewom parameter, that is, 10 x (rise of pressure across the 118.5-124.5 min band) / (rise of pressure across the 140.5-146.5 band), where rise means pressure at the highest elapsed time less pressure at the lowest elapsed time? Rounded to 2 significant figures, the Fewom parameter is 68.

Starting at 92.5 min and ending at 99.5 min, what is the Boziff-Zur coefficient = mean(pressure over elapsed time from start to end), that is 6.5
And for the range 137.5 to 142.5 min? 8.9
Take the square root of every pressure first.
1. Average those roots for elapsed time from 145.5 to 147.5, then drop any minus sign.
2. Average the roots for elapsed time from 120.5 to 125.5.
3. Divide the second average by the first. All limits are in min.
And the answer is 0.90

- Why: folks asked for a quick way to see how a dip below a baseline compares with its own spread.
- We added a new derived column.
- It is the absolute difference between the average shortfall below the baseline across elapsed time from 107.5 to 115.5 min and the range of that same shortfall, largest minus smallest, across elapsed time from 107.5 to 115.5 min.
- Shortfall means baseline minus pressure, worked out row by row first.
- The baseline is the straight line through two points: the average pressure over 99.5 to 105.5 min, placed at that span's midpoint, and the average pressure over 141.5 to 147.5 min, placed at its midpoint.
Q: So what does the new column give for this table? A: 1.16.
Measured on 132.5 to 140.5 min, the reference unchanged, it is 1.86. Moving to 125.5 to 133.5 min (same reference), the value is 1.47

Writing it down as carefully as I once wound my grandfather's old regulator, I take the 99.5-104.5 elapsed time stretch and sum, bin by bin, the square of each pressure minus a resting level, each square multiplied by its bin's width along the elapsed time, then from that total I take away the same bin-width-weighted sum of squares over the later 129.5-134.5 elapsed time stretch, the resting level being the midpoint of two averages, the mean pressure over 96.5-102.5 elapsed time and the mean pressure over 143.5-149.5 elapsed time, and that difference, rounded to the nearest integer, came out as 22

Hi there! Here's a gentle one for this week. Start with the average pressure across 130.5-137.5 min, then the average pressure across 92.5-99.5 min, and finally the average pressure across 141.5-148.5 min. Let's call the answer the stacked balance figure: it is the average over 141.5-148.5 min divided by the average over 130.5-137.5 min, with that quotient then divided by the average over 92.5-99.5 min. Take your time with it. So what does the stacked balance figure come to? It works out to 0.15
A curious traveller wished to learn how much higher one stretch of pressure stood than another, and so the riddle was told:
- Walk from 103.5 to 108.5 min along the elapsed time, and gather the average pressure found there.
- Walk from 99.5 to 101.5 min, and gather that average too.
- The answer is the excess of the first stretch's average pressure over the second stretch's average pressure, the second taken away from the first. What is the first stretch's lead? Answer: -1.2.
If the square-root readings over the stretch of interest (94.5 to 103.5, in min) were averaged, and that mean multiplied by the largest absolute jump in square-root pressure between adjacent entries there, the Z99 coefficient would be 0.32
